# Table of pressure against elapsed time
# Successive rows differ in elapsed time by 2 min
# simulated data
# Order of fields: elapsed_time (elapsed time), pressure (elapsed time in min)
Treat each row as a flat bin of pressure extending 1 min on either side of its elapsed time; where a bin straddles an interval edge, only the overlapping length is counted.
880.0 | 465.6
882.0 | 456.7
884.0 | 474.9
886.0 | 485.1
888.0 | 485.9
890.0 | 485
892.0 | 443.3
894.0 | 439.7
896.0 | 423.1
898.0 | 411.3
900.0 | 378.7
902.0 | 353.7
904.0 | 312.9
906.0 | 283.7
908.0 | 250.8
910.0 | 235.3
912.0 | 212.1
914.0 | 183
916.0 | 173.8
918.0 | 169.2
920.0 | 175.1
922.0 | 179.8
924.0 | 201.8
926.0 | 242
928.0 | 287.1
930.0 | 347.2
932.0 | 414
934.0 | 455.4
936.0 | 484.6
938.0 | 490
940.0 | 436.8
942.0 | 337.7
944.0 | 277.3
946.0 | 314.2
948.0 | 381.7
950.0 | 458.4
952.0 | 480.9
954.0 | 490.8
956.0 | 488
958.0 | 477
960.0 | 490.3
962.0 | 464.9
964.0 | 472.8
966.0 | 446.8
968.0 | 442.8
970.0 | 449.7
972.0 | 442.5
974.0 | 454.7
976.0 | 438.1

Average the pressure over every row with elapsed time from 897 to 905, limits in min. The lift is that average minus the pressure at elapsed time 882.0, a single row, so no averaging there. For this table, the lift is -93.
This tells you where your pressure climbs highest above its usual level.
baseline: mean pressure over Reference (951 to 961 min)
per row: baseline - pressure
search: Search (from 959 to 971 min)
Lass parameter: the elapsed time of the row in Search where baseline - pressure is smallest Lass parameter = 960.0 min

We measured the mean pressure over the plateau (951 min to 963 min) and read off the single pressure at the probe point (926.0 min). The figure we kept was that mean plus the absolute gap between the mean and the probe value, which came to 722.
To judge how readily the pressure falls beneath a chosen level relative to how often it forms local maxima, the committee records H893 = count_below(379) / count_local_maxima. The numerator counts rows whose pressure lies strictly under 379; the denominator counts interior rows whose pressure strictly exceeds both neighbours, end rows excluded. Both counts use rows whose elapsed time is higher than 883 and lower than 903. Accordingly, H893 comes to 2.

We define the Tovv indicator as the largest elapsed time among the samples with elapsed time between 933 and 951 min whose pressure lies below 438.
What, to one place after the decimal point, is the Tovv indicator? 948.0 min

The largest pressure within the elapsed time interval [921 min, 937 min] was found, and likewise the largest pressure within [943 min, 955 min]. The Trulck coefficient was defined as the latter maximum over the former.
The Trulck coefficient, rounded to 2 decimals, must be 1.01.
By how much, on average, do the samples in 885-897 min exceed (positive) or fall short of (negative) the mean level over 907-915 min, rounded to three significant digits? 240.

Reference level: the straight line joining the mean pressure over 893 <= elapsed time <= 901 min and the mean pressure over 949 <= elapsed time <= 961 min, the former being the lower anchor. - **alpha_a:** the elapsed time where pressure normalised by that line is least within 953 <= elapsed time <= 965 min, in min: 962.0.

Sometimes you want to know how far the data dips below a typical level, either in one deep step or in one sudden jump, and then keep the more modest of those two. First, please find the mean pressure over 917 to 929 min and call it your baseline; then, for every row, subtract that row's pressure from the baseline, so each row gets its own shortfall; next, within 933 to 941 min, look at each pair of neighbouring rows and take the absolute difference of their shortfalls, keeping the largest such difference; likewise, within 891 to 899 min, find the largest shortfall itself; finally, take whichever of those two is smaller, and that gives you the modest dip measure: -202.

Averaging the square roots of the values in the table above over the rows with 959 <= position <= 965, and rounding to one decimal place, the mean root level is 21.8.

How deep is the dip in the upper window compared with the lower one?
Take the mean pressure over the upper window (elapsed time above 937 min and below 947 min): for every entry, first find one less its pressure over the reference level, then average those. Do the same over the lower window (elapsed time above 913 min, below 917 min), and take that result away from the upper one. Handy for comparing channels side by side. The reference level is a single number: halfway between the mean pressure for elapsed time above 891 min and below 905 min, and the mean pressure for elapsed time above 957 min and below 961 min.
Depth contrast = -0.4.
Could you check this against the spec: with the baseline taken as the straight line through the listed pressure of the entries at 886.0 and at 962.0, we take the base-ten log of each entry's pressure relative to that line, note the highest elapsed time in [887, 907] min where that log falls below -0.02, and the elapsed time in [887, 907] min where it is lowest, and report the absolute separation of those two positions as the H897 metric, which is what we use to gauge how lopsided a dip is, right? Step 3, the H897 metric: 0 min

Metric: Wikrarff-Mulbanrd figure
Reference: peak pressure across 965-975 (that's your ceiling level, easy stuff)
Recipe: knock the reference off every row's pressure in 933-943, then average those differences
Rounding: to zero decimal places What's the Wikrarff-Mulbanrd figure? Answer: -14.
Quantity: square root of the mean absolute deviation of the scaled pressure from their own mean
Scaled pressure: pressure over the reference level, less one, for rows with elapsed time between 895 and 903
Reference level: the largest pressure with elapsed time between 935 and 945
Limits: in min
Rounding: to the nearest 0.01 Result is 0.23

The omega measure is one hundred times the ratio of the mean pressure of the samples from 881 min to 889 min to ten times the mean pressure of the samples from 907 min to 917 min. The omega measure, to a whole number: 23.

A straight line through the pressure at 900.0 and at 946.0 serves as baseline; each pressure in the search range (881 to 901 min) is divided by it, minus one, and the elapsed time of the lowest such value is 900.0 min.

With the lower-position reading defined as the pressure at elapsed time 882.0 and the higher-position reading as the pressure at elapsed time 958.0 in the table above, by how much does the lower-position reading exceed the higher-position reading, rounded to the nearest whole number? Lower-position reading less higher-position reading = -20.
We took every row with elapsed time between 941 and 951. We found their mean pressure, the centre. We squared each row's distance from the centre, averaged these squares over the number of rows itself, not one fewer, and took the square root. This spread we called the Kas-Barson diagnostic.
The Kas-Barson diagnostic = 62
